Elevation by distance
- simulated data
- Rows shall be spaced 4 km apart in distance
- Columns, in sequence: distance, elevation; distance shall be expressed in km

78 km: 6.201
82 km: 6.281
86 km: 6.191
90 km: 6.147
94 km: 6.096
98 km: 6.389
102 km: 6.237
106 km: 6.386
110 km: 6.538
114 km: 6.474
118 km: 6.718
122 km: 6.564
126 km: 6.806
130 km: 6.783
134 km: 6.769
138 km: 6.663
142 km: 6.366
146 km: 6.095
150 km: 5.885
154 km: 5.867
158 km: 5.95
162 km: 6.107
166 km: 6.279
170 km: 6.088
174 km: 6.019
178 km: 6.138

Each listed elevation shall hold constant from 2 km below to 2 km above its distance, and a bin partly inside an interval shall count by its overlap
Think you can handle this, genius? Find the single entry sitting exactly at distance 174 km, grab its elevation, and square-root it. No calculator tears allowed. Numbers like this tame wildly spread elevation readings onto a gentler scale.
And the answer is 2.45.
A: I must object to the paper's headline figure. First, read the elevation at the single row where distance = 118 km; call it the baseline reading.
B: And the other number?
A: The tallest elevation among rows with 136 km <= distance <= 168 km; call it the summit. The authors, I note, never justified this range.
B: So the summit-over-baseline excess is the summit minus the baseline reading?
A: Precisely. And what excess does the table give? -0.1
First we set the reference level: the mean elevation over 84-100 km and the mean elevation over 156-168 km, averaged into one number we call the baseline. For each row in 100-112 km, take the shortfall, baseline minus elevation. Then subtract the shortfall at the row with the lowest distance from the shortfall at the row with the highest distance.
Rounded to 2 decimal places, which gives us -0.30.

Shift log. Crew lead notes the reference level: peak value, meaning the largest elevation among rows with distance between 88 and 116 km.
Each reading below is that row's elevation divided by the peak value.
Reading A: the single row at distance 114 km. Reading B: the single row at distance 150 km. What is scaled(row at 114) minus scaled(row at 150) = 0.090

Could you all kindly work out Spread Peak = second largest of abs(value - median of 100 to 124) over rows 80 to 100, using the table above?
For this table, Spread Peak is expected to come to 0.36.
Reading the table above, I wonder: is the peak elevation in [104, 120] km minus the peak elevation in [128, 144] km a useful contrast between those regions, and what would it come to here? -0.1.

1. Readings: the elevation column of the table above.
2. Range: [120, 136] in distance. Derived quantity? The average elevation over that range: 6.7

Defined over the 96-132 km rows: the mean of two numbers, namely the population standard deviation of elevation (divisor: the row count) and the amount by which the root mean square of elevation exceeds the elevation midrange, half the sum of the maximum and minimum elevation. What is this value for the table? 0.104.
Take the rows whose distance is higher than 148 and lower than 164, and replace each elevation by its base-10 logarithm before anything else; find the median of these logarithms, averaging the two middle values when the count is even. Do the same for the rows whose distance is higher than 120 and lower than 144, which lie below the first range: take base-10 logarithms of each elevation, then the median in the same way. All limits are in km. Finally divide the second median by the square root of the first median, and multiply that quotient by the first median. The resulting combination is 0.727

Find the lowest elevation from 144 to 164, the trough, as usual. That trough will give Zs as 5.867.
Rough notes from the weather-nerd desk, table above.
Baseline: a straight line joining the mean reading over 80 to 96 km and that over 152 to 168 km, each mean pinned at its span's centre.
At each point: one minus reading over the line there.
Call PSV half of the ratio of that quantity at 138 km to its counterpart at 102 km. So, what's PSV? 3.48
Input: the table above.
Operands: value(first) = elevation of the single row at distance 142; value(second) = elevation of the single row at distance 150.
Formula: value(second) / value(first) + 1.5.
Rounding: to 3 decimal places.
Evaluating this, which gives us 2.424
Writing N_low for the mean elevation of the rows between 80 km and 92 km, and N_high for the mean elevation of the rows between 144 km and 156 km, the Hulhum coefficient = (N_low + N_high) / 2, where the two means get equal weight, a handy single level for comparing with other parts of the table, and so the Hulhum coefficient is 6.08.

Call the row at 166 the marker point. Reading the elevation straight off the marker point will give 6.279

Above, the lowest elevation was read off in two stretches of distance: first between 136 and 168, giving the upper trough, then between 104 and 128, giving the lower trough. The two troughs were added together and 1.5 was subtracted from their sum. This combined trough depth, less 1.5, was 10.8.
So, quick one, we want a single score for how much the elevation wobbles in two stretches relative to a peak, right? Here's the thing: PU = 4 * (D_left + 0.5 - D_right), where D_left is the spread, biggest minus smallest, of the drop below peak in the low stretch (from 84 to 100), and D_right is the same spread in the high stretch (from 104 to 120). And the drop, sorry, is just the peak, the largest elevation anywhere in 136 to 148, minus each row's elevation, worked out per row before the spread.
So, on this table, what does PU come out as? 1.84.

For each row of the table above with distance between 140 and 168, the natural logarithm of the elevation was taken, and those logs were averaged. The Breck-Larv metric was 1.80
